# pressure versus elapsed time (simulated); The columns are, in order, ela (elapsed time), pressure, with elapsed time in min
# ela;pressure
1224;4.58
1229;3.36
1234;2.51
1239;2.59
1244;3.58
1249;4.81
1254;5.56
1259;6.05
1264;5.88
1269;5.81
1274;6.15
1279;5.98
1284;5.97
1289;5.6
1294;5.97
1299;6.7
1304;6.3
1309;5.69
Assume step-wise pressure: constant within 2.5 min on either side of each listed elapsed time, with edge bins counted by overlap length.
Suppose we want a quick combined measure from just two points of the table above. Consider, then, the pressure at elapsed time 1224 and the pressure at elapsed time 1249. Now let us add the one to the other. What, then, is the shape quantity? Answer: 9.4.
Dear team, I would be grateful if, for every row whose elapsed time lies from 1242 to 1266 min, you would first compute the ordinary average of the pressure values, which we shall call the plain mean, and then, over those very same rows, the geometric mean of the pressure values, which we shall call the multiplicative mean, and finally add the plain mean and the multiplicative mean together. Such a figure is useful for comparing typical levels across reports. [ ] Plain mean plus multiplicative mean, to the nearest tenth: 10.3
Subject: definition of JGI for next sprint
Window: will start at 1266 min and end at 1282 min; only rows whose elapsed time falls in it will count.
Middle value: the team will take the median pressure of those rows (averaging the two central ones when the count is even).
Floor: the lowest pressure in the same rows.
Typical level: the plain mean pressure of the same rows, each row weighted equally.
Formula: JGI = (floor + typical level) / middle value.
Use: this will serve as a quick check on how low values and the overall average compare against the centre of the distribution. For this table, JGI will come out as 1.97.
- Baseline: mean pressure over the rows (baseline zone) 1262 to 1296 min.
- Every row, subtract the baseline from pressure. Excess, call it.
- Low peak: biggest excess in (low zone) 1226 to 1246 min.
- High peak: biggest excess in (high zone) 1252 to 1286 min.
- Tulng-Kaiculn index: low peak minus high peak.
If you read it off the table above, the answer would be -2.6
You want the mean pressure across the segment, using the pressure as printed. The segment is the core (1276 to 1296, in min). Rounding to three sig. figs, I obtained 5.88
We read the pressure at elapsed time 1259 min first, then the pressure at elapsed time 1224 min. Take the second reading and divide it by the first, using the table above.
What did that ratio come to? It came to 0.8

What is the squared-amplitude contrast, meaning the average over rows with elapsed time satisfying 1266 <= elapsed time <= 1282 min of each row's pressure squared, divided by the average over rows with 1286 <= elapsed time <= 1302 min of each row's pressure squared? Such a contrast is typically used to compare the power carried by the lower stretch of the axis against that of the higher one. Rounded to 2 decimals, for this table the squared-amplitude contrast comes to 0.96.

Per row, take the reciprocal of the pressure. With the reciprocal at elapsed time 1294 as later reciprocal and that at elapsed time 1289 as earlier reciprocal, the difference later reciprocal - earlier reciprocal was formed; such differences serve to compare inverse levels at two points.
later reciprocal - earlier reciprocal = -0.011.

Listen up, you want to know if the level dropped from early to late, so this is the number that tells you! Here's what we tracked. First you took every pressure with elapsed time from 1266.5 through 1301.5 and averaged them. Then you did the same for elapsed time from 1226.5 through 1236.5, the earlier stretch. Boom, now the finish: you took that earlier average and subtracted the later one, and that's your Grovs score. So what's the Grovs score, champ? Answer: -3.1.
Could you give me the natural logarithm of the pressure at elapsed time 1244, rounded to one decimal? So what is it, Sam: 1.3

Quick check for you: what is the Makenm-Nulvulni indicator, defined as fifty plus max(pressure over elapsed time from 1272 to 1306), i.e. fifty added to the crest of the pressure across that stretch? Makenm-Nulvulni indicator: 56.7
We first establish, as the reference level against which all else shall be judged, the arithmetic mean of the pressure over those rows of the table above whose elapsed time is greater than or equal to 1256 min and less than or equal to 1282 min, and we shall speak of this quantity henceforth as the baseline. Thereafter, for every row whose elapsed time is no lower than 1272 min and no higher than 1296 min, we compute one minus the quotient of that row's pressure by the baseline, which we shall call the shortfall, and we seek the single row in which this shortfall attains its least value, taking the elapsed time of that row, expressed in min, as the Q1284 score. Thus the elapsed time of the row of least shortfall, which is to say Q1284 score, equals 1274 min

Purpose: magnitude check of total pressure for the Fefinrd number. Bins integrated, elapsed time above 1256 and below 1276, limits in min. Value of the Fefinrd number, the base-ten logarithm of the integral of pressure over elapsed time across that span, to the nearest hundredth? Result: 2.08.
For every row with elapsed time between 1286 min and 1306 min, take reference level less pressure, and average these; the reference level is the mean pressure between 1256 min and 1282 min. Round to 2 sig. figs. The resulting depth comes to -0.17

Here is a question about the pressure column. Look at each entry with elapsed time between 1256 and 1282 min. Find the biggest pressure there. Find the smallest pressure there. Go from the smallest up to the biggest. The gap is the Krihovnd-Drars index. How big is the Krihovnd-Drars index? 0.3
